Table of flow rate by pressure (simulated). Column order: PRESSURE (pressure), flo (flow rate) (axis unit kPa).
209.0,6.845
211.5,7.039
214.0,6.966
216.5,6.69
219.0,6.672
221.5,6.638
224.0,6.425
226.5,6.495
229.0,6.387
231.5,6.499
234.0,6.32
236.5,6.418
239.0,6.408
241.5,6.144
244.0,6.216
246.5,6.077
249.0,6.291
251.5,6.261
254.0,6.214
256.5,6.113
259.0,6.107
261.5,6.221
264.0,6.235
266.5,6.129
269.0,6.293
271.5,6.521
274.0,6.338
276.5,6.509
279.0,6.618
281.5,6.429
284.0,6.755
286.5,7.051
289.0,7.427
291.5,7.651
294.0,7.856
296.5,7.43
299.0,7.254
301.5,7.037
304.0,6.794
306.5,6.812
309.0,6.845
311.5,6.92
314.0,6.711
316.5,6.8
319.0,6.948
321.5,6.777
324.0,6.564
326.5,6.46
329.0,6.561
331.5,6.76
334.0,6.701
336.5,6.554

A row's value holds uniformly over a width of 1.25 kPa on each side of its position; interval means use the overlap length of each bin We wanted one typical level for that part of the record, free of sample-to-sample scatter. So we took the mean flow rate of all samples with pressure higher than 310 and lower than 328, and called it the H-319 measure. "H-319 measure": 6.74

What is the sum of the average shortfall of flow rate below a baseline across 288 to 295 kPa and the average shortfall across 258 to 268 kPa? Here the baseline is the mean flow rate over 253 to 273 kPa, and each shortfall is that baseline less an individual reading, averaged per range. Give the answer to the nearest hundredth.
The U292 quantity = -1.36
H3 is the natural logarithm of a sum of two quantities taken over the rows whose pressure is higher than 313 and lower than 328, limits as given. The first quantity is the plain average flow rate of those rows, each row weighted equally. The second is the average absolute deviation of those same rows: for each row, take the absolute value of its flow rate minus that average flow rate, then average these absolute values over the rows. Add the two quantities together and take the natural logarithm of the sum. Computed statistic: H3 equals 1.92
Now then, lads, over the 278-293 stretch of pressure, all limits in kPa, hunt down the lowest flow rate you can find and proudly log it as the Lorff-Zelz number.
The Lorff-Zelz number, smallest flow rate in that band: 6.429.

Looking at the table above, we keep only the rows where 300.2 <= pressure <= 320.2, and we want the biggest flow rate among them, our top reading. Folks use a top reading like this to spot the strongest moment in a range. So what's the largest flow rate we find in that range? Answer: 7.037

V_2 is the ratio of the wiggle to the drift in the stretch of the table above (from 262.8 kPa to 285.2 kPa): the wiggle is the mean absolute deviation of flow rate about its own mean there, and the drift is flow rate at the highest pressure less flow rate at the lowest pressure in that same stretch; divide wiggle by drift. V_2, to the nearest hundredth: 0.30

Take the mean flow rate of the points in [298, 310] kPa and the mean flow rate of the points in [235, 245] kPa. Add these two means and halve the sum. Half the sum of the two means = 6.62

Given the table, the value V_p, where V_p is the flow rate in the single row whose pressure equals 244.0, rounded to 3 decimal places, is 6.216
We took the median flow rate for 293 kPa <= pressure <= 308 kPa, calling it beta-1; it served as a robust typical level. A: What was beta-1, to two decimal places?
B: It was 7.15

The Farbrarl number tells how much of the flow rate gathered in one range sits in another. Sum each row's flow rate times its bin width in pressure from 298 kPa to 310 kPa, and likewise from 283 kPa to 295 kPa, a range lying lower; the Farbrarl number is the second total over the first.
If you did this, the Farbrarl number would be 1.06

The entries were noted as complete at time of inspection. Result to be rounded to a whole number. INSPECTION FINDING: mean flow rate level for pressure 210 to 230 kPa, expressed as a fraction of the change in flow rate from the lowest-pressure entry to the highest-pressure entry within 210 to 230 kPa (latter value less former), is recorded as -10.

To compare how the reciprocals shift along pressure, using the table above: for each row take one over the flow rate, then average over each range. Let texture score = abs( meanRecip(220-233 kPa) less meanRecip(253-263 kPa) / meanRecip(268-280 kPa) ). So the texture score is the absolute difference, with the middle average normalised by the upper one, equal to 0.89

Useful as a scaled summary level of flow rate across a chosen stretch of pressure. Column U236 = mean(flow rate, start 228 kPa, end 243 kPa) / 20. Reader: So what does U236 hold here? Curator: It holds 0.318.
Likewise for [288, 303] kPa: 0.372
